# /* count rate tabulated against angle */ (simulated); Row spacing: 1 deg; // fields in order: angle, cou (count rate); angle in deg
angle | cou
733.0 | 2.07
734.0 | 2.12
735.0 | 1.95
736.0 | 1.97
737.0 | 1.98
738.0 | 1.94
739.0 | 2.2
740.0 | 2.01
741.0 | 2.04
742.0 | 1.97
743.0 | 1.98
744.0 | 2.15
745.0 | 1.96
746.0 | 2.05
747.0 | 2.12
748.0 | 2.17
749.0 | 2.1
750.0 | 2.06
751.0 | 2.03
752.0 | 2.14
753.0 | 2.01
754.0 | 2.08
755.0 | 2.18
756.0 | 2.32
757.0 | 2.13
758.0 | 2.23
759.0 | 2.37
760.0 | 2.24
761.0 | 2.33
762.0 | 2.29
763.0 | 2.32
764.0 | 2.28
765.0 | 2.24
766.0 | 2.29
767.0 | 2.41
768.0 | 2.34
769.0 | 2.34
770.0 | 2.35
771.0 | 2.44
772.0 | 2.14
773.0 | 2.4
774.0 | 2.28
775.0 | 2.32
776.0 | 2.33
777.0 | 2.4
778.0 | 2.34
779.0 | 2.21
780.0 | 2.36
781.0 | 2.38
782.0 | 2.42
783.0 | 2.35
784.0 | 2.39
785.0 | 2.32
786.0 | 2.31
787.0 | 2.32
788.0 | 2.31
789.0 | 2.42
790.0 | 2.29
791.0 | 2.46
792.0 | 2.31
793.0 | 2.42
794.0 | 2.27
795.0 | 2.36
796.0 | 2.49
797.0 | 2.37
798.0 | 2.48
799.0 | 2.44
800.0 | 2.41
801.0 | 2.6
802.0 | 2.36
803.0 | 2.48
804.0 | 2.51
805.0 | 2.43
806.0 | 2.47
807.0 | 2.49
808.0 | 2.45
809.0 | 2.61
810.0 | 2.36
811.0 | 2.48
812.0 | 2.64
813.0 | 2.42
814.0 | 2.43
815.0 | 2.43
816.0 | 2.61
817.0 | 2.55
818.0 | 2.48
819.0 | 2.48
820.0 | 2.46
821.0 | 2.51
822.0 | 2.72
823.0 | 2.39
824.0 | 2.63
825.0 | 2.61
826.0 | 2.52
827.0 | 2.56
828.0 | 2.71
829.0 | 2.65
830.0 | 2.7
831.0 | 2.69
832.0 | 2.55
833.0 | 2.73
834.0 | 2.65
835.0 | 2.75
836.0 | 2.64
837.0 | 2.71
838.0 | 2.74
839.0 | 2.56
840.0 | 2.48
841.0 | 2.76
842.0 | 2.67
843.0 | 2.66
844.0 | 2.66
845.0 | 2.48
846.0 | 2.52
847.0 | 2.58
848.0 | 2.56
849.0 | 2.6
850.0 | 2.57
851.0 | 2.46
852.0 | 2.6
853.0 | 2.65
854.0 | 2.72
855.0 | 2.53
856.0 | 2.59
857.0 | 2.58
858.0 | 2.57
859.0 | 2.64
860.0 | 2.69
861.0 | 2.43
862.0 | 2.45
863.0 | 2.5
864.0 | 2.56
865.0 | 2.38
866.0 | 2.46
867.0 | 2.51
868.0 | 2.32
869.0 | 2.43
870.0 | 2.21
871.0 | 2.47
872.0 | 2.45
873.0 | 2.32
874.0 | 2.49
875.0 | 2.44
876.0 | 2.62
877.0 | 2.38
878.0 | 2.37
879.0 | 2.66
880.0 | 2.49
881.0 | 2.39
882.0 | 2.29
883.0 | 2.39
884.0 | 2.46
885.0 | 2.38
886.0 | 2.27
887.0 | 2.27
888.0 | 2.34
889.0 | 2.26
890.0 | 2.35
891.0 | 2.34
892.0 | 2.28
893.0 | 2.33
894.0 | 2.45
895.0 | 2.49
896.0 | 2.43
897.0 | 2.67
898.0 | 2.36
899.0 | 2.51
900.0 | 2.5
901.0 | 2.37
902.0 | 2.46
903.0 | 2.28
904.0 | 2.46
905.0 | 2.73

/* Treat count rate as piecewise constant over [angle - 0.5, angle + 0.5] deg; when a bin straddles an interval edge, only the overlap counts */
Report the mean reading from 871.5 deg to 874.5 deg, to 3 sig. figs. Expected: 2.42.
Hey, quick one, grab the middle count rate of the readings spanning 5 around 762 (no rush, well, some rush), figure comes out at 2.29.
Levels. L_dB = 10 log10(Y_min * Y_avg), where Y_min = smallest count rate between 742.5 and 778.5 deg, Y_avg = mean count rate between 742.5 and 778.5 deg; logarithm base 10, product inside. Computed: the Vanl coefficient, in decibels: 6.4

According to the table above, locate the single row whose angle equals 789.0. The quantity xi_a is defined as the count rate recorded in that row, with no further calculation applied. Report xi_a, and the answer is 2.42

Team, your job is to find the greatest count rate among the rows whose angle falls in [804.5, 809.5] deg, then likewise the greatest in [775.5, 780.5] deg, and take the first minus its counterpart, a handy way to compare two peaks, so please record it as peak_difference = 0.21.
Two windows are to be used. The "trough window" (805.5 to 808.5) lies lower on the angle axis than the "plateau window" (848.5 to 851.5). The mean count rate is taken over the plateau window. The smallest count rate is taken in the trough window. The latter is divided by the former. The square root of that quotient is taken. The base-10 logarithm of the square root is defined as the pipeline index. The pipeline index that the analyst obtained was -0.008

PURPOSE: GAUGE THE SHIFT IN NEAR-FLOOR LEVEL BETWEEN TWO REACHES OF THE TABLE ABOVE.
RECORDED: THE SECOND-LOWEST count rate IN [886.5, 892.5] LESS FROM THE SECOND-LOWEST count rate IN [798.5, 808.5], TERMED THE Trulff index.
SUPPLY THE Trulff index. 0.14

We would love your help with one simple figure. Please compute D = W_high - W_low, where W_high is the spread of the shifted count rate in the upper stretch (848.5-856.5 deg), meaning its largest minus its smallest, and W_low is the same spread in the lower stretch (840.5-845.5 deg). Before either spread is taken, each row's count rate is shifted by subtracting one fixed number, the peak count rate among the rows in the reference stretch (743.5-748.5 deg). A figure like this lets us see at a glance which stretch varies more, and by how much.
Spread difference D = -0.02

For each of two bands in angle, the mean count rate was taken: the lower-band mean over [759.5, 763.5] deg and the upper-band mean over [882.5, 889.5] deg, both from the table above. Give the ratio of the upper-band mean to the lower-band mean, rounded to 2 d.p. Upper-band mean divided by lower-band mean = 1.02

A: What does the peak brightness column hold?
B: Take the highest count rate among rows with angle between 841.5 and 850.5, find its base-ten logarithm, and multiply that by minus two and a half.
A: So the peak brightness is -1.07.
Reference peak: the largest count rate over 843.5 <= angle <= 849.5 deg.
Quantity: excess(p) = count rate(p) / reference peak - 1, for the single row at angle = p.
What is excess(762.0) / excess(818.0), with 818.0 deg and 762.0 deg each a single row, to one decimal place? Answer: 2.1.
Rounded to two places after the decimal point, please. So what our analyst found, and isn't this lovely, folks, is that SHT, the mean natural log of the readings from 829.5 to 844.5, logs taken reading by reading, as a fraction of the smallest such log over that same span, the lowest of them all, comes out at 1.08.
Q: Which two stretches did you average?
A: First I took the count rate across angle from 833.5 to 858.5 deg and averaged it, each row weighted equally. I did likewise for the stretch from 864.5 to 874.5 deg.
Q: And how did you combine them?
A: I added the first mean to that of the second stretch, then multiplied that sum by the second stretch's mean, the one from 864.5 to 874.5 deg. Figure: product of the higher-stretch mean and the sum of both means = 12.1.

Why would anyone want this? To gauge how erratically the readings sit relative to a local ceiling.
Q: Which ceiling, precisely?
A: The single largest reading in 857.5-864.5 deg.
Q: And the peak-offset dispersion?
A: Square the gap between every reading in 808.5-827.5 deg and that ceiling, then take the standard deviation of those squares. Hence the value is 0.03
